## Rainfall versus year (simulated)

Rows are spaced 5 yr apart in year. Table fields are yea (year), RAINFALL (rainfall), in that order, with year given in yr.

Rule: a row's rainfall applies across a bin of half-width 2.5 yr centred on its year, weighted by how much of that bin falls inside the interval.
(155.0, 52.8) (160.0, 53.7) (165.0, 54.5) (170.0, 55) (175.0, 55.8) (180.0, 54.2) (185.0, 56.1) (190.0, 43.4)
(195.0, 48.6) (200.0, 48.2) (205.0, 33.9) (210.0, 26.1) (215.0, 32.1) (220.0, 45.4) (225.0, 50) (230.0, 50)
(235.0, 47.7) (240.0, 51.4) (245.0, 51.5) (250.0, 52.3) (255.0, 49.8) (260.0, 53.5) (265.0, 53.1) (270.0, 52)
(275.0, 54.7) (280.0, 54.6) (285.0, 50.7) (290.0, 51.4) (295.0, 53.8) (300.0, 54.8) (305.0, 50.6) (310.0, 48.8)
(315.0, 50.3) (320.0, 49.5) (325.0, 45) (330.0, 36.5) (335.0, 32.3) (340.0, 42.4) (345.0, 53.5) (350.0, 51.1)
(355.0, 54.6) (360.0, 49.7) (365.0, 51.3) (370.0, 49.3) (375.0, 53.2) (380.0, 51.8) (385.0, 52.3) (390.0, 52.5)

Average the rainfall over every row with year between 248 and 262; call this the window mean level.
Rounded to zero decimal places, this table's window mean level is 52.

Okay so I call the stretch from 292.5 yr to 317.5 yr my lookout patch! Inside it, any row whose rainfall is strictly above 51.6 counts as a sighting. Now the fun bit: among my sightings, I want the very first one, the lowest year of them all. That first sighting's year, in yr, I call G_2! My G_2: 295.0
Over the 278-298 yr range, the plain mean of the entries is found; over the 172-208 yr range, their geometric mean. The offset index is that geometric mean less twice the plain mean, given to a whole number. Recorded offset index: -57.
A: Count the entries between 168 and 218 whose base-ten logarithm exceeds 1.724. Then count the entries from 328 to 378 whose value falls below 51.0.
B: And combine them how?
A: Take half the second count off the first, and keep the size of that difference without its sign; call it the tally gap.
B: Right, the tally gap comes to 1.5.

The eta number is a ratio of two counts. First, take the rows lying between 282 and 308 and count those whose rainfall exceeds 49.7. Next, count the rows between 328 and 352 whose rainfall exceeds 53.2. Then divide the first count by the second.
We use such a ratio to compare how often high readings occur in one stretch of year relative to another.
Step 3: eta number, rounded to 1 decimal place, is 5.0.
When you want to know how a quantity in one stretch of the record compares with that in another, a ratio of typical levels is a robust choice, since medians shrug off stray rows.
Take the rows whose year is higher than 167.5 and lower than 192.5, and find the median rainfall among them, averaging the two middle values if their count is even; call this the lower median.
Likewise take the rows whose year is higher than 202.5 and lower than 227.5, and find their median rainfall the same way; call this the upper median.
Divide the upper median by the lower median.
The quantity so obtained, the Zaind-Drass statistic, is 0.62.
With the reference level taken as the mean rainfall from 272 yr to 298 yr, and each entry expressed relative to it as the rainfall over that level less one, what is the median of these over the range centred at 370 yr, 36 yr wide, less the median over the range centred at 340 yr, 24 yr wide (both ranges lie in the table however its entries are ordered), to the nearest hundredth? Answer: 0.18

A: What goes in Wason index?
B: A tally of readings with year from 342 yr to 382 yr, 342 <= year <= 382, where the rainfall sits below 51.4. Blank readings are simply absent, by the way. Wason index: 4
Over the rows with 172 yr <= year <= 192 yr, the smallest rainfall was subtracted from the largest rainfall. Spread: 13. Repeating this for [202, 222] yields 19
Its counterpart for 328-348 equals 21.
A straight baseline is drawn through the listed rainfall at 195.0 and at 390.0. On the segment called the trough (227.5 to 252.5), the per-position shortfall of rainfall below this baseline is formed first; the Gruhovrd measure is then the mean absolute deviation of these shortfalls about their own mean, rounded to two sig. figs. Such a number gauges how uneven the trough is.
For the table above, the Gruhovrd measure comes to 1.3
